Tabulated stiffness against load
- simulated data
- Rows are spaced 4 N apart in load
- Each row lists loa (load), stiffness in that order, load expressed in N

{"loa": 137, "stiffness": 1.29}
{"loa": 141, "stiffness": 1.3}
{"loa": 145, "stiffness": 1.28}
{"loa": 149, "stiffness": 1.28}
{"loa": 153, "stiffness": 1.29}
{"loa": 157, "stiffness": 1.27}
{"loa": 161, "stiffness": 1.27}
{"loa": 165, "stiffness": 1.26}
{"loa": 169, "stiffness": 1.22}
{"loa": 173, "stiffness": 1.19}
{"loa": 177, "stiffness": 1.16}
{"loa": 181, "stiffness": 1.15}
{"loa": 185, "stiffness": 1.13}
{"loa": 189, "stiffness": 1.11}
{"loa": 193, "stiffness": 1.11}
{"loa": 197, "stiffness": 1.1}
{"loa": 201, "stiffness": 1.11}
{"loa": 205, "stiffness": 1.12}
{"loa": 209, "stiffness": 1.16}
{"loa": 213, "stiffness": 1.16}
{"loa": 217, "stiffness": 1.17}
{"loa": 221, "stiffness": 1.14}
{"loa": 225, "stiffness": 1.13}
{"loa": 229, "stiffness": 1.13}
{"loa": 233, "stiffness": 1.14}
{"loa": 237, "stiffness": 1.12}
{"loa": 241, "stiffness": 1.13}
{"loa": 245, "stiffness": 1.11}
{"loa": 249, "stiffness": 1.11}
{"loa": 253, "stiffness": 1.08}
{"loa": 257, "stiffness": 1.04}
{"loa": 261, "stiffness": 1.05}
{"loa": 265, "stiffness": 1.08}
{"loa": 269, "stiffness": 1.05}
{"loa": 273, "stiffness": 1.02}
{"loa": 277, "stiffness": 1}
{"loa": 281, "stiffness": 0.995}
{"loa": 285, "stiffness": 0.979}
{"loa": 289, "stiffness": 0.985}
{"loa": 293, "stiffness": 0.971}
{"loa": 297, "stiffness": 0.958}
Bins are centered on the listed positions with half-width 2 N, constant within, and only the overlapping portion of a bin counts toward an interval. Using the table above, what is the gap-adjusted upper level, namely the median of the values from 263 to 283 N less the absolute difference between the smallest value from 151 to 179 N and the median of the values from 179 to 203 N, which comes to 0.97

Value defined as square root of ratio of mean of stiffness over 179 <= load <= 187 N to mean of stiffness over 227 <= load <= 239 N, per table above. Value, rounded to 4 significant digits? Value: 1.004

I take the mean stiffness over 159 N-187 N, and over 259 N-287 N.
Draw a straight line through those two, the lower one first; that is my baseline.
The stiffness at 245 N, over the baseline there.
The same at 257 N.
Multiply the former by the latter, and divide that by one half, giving 2.04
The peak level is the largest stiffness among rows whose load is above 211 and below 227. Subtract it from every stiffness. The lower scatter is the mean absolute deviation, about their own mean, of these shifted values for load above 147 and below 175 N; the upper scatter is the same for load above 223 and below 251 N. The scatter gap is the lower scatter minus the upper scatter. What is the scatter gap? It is 0.019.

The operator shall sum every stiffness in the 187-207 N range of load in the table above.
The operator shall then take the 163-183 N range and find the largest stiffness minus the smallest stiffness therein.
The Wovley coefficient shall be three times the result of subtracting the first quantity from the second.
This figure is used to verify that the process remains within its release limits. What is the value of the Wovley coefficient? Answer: -16.3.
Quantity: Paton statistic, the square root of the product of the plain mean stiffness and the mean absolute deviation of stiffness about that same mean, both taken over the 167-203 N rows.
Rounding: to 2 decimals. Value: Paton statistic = 0.20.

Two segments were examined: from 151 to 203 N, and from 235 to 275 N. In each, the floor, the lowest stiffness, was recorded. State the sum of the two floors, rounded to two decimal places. 2.12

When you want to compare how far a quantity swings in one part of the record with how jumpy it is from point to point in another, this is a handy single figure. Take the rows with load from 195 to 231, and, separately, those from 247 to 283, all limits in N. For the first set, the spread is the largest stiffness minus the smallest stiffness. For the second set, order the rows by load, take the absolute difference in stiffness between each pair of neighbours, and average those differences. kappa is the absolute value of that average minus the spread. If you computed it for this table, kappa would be 0.046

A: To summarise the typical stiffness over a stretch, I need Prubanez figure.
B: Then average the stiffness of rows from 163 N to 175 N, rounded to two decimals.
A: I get 1.22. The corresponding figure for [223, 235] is 1.13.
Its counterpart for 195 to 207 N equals 1.11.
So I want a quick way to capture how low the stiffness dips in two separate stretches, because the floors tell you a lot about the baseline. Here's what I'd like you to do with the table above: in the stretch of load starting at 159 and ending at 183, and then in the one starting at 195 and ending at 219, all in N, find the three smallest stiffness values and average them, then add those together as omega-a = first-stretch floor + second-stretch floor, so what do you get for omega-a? 2.277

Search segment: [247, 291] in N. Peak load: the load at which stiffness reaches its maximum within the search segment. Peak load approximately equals 249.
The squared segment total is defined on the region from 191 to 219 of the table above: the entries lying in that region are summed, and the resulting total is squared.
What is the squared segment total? 63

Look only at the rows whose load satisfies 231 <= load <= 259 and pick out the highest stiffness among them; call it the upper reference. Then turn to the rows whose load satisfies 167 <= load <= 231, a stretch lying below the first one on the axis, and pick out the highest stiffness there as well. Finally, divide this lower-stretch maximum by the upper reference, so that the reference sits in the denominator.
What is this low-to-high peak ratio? 1.070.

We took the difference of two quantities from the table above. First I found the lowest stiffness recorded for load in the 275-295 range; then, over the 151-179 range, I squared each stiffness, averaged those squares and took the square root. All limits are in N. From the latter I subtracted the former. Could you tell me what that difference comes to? 0.27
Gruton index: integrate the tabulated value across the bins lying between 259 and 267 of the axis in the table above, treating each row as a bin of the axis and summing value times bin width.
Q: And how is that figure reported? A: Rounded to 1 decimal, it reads 8.5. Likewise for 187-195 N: 8.9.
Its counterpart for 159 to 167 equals 10.1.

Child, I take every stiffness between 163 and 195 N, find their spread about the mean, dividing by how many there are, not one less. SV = 0.0502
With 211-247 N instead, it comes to 0.0176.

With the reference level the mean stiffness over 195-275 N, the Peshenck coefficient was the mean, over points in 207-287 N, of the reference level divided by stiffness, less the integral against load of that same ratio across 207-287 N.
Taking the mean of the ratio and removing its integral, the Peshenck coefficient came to -81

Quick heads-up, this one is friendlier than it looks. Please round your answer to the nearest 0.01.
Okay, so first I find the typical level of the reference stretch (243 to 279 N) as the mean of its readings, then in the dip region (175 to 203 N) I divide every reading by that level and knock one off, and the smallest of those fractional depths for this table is 0.04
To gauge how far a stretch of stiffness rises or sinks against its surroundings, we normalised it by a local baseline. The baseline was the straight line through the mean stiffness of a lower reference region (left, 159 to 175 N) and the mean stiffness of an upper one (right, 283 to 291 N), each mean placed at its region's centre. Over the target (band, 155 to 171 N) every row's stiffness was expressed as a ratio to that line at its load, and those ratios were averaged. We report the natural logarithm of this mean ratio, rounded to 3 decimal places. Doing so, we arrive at 0.009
